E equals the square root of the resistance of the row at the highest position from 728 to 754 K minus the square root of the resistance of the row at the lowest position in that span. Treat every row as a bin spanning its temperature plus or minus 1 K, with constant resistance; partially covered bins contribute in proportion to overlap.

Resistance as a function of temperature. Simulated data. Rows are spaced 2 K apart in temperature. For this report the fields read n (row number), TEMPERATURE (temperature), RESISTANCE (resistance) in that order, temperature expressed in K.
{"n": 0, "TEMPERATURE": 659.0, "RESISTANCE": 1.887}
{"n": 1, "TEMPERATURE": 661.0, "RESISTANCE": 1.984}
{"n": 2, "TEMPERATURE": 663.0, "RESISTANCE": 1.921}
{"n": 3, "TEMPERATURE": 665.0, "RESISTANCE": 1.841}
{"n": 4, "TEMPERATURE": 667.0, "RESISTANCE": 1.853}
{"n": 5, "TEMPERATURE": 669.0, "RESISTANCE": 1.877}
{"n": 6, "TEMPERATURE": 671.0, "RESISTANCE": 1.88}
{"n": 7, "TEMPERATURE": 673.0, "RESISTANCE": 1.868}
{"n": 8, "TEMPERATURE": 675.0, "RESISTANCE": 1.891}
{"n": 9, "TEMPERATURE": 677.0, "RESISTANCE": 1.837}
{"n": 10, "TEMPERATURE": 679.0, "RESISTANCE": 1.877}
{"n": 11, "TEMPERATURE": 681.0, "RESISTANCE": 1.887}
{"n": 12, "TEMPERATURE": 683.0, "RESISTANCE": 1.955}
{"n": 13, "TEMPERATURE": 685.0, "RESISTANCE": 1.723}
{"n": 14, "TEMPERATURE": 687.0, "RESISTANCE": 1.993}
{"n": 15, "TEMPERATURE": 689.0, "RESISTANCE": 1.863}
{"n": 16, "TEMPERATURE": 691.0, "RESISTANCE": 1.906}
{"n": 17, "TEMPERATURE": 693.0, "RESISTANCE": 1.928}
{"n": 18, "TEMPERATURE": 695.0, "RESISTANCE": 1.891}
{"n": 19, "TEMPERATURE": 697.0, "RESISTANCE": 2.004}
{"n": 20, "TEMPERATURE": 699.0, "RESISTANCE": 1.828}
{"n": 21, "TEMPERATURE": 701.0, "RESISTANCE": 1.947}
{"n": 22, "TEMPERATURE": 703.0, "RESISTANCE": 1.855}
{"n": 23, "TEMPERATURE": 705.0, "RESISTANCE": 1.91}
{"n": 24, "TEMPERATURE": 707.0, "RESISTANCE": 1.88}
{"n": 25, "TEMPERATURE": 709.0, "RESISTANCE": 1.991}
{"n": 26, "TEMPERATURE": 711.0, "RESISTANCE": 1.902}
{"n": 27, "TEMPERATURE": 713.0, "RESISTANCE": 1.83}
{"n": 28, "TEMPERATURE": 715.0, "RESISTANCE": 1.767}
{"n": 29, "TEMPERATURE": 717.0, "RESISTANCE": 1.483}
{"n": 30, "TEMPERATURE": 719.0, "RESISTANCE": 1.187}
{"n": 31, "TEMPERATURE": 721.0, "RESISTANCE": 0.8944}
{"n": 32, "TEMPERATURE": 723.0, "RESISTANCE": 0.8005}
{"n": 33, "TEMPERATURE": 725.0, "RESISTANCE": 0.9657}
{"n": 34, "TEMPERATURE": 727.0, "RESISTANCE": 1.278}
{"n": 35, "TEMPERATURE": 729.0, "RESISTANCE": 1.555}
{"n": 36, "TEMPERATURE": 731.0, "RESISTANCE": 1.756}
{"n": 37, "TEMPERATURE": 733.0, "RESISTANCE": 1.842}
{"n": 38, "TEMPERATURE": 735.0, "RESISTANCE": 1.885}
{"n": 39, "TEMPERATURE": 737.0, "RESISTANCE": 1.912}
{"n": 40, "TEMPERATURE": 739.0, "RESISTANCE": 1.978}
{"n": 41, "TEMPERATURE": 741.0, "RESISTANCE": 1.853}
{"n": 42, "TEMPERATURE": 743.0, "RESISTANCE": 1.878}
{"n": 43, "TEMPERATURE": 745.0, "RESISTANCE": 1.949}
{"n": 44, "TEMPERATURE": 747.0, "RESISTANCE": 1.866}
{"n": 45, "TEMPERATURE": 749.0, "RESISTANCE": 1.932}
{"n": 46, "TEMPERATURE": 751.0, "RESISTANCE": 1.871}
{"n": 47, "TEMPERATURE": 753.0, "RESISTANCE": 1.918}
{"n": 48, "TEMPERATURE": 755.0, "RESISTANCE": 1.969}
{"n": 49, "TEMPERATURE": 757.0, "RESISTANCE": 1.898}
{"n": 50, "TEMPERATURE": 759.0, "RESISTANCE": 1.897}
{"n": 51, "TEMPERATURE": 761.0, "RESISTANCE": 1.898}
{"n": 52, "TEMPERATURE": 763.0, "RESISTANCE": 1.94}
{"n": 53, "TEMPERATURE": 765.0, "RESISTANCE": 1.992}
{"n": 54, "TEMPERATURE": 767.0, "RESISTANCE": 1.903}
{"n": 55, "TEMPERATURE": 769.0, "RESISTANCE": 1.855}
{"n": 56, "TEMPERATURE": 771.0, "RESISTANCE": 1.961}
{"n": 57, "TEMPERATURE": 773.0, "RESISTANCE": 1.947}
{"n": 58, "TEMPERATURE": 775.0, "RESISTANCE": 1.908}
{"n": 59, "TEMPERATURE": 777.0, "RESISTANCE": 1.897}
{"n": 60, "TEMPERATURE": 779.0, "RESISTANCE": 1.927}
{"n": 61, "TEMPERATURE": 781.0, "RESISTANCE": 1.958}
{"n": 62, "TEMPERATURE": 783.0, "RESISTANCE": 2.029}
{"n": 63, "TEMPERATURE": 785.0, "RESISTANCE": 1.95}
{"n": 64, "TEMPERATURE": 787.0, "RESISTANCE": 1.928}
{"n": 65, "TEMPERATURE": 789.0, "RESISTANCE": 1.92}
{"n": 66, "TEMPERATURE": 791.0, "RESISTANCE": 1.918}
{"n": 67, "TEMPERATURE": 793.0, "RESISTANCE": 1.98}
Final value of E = 0.14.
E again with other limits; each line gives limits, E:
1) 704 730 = -0.14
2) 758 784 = 0.05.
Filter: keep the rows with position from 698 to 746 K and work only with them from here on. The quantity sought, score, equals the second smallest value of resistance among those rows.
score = 0.8944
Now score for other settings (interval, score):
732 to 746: 1.853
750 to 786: 1.871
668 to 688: 1.837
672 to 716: 1.767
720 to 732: 0.8944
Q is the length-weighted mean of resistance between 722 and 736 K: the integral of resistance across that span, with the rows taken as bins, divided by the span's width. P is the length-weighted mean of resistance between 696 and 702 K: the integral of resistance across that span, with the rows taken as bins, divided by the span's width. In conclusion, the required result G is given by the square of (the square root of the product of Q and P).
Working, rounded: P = 1.93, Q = 1.44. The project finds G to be 2.8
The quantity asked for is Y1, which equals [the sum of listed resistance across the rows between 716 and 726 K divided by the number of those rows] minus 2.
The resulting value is -0.93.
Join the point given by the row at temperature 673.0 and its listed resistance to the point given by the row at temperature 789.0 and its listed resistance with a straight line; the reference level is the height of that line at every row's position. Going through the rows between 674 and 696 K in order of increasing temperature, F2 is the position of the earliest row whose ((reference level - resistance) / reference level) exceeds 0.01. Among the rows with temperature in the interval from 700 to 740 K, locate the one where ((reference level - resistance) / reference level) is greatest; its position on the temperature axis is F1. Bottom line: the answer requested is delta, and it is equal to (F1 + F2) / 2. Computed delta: 700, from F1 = 723.0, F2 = 677.0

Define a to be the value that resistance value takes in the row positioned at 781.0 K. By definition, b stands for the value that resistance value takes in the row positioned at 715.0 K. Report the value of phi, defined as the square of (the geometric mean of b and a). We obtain 3.46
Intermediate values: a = 1.958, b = 1.767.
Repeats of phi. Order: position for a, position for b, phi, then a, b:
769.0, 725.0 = 1.79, 1.855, 0.9657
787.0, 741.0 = 3.57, 1.928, 1.853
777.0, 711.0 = 3.61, 1.897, 1.902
